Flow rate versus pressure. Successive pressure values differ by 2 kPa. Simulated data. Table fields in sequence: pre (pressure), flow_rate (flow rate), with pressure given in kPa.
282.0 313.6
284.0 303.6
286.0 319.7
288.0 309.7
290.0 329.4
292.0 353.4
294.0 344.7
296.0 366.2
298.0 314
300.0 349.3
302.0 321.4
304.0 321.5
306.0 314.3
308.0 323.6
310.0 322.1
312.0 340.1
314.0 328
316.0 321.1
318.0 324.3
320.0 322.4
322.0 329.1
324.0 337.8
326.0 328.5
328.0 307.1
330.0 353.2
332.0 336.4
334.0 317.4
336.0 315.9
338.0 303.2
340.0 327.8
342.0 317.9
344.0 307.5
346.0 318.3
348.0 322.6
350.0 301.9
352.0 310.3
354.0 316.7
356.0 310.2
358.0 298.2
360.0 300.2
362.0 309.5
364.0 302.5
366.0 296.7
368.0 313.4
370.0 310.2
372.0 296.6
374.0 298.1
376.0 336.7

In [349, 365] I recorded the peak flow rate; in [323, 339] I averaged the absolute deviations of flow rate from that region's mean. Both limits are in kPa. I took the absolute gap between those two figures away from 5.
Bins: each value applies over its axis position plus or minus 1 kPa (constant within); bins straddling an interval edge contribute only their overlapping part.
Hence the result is -298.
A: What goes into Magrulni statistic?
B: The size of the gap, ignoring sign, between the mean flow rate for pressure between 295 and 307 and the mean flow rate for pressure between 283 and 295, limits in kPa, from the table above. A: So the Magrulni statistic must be 4.4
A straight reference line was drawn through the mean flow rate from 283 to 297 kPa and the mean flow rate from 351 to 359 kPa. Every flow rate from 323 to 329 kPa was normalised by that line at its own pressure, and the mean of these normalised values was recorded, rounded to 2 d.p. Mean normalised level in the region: 1.02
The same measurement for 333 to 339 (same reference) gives 0.99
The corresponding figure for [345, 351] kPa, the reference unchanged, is 1.01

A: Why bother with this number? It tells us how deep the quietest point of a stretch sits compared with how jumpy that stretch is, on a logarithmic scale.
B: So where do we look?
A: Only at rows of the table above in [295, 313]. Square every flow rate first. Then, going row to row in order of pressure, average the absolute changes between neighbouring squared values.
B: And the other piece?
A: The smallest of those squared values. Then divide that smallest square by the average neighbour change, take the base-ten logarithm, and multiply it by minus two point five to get -2.2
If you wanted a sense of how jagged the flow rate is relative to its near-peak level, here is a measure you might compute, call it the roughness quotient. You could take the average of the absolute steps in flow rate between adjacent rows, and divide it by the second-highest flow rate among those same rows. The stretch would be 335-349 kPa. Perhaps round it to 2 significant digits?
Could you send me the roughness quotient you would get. 0.038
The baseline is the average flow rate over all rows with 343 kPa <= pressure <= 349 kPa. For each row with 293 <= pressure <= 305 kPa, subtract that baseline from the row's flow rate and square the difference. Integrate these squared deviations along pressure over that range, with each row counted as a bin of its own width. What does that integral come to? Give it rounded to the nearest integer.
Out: 8968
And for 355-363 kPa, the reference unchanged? 1309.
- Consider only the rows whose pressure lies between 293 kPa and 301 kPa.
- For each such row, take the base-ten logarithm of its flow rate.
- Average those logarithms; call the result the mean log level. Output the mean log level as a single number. 2.54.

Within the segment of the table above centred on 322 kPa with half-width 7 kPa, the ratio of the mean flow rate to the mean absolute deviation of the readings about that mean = 51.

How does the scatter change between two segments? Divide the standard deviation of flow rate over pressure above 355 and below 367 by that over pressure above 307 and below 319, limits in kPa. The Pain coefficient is 0.81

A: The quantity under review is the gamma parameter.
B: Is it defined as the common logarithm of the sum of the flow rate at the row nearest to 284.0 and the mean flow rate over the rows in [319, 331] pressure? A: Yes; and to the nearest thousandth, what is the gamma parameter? 2.802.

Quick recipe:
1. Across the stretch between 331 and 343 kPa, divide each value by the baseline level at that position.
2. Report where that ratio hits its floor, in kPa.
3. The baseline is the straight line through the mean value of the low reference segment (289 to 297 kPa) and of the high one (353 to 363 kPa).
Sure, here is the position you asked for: 338.0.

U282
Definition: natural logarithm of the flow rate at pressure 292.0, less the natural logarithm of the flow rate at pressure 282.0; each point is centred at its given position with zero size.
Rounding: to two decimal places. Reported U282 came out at 0.12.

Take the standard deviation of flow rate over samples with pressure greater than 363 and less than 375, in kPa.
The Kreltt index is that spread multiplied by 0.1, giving 0.7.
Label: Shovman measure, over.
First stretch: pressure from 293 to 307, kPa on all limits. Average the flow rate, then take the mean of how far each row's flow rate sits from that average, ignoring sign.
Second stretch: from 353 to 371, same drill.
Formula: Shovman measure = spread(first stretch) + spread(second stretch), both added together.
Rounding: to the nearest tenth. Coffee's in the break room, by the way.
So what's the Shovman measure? 23.7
